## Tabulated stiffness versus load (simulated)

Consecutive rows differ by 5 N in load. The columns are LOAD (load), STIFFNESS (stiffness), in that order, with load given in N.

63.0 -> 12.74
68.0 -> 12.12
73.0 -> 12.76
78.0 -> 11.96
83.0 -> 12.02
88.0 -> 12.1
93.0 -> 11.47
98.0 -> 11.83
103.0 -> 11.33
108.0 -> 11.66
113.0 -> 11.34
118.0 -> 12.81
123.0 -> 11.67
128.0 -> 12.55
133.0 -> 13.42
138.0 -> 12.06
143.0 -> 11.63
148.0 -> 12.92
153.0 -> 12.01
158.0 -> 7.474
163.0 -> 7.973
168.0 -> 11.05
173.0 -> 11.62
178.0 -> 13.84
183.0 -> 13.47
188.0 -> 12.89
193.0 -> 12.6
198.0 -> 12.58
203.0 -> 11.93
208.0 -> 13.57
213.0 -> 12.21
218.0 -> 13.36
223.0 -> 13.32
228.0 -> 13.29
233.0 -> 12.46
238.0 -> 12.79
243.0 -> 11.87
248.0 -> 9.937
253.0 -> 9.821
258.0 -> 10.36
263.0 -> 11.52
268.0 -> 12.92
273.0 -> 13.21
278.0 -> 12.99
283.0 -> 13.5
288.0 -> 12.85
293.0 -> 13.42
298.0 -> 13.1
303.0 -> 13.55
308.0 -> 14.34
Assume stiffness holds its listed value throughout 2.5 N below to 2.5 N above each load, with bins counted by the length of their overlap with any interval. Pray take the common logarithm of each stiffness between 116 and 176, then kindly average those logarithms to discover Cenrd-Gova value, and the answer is 1.05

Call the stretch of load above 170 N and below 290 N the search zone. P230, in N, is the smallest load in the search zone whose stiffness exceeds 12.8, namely 178.0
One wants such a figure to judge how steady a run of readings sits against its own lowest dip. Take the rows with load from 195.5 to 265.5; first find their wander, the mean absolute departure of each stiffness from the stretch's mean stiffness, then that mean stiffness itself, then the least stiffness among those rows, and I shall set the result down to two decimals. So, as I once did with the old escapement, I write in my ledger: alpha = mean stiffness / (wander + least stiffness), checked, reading 1.12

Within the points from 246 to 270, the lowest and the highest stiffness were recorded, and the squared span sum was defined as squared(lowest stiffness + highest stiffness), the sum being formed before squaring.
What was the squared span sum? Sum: 517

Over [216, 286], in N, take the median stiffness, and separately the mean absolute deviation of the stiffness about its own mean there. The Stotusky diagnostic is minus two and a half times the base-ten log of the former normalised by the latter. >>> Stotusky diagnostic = -2.7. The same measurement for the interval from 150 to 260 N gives -2.4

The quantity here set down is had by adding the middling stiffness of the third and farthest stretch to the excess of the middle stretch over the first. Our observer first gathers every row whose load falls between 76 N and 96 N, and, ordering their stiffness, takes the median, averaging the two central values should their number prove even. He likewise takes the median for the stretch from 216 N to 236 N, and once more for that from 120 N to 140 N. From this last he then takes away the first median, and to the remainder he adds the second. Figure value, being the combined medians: 13.6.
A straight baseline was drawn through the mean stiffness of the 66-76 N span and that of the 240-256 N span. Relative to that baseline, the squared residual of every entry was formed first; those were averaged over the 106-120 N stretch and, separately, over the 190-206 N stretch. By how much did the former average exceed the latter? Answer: -1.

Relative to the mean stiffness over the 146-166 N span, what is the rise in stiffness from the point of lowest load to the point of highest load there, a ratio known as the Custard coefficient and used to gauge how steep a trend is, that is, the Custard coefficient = -0.49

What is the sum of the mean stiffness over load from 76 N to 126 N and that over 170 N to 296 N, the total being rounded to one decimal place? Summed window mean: 24.3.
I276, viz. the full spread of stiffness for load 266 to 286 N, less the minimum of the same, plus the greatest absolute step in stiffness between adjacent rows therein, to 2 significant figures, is -12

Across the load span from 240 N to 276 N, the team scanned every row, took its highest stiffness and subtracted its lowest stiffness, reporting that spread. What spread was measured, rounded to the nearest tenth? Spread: 3.4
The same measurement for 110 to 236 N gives 6.4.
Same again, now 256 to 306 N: 3.2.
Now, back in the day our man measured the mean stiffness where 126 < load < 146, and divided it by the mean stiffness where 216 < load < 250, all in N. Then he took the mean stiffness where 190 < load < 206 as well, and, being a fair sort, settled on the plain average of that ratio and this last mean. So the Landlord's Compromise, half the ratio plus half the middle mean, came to 6.7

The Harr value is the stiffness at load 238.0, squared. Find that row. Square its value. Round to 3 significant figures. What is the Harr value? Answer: 164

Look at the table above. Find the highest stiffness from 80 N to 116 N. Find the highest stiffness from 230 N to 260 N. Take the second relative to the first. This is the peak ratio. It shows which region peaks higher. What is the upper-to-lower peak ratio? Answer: 1.06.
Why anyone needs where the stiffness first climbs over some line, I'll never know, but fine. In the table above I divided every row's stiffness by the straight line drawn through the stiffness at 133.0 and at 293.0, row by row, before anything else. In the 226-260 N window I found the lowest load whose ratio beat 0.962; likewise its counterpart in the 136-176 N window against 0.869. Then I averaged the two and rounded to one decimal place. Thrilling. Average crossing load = 183.0 N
